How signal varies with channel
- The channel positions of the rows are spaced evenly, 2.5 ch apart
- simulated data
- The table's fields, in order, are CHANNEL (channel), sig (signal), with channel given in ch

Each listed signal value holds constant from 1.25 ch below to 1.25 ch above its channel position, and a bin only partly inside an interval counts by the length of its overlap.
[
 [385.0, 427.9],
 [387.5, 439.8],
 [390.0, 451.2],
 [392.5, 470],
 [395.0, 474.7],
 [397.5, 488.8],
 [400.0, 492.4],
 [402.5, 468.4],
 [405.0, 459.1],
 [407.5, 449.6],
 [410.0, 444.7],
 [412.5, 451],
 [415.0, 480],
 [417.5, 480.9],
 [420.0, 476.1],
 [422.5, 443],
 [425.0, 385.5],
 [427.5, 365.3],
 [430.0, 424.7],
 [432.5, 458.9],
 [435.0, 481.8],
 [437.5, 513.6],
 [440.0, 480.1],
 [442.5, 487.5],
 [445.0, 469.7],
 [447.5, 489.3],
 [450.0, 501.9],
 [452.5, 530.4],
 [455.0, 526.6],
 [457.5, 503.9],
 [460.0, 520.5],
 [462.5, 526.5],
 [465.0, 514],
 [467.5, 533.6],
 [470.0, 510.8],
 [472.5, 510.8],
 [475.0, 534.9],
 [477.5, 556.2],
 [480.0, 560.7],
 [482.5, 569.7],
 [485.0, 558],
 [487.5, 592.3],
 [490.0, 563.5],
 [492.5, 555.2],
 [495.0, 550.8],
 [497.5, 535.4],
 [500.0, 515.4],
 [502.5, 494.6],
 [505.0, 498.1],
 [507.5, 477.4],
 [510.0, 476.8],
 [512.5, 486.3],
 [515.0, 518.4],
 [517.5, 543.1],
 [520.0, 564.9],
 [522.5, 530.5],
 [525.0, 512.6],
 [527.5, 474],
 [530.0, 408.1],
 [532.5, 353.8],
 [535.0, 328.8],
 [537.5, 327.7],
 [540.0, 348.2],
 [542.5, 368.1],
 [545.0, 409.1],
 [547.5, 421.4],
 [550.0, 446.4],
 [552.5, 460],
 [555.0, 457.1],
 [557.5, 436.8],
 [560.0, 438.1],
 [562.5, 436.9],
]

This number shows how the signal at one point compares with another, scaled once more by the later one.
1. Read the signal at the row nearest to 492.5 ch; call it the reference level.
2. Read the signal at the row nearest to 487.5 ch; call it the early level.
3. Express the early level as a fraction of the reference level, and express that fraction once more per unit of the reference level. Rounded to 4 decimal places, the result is 0.0019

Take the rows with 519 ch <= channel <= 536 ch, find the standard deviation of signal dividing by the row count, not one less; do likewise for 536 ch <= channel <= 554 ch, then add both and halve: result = 65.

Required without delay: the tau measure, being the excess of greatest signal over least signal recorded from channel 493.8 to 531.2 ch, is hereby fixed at 157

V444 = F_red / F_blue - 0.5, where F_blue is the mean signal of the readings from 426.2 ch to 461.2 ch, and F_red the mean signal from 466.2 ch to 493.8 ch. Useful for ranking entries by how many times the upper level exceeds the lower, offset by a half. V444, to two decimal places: 0.64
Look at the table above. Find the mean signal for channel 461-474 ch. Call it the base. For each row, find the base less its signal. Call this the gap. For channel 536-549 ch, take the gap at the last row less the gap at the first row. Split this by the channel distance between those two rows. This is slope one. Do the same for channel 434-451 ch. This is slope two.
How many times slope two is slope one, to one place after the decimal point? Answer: 7.0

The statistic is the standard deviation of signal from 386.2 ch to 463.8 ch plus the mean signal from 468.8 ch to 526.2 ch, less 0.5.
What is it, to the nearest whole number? 568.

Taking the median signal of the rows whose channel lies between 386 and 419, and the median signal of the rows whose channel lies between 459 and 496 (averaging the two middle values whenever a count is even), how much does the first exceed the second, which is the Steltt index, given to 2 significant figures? -82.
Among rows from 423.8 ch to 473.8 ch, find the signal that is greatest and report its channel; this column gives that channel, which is 467.5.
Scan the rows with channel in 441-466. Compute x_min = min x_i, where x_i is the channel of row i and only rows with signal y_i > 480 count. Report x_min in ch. 442.5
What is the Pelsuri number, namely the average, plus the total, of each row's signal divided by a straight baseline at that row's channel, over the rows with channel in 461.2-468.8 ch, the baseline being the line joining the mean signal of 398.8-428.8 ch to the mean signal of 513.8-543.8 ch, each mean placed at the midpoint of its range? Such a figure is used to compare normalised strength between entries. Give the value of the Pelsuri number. 4.71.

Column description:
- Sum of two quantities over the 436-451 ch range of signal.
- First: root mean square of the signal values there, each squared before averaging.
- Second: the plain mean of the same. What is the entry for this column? 981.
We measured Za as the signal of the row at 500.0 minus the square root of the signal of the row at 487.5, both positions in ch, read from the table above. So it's 491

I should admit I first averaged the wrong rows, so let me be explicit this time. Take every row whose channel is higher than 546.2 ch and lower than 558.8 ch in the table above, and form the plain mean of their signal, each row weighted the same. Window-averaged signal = 444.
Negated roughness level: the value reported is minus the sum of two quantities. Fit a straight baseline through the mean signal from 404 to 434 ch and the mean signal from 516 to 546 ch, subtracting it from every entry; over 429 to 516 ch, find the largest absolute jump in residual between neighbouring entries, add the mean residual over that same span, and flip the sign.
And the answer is -112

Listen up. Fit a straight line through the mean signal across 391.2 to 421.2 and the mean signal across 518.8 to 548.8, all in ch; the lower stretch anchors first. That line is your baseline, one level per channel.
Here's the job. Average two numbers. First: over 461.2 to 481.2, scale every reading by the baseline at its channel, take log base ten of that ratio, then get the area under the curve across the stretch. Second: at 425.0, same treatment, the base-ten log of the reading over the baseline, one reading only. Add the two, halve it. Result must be 0.73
